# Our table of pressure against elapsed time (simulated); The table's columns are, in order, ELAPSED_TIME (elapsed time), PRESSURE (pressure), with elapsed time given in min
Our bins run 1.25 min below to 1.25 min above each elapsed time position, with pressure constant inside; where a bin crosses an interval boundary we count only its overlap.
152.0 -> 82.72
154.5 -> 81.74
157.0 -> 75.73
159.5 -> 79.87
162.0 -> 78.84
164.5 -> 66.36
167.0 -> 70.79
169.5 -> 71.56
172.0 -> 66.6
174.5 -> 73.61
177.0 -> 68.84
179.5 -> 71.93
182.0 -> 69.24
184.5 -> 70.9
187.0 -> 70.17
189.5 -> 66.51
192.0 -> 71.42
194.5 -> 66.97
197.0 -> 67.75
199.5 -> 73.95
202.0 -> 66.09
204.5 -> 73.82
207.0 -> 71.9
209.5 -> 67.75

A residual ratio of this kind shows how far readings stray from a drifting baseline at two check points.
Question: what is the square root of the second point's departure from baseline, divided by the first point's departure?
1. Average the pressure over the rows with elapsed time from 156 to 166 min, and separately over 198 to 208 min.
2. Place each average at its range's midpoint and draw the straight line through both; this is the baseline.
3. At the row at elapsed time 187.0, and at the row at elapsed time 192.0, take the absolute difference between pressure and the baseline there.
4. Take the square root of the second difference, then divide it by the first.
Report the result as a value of 0.37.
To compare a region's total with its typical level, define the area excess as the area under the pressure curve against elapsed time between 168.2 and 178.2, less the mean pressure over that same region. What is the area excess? 631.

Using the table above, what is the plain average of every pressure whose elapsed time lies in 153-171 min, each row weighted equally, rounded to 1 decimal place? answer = 75.0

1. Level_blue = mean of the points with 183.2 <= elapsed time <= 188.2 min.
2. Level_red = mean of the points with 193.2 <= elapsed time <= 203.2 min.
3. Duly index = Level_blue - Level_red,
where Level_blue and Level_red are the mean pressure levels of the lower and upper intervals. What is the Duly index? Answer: 1.8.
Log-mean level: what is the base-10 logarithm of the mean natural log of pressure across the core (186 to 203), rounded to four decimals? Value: 0.6267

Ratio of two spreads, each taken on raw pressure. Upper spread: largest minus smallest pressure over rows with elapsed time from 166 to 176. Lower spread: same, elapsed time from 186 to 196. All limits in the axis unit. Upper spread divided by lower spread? 1.4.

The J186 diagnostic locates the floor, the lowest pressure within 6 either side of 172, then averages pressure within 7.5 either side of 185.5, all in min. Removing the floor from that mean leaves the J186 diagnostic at 3.4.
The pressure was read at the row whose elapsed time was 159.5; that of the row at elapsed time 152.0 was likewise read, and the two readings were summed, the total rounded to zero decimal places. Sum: 163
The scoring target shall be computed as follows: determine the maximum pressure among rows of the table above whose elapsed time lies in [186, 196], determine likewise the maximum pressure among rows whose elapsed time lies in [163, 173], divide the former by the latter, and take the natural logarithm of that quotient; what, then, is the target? -0.002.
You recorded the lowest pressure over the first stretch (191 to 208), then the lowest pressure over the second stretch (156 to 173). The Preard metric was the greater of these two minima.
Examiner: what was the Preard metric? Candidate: 66.4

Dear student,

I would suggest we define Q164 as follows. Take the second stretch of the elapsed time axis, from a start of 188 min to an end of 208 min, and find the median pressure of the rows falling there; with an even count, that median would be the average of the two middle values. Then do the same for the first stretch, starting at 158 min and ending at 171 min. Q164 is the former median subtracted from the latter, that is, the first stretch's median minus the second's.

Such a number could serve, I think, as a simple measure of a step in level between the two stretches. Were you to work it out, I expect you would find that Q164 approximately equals 2.0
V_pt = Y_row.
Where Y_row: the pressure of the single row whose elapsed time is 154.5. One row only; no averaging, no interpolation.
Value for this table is 81.74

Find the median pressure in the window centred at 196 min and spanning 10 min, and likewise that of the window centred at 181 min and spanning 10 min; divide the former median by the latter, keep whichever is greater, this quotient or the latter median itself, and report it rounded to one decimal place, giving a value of 70.1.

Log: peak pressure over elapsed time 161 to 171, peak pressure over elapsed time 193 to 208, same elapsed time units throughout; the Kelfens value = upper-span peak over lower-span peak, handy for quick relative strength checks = 0.94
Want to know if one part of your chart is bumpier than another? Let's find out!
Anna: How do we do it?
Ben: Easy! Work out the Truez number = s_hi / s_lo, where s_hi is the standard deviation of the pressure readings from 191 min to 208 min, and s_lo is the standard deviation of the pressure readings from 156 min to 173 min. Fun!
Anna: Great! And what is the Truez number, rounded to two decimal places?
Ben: 0.60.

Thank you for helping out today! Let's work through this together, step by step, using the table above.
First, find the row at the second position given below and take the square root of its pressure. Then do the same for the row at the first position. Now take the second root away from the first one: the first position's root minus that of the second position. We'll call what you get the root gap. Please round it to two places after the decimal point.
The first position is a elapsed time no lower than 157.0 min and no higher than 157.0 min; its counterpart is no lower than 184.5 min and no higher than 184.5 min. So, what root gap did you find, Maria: 0.28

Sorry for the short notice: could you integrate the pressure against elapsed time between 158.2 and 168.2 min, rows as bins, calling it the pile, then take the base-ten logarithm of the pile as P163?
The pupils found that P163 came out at 2.87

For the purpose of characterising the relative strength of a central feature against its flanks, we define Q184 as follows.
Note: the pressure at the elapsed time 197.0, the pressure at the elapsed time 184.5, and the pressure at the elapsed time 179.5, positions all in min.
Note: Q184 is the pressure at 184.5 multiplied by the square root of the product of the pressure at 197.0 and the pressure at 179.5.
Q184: 4949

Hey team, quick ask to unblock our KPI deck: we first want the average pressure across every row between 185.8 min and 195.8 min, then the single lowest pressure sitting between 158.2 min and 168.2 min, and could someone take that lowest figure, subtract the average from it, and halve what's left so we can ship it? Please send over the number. -1.2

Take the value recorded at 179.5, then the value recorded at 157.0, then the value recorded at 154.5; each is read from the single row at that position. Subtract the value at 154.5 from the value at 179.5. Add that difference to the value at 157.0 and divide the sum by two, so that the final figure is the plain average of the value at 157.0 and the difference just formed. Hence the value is 33.0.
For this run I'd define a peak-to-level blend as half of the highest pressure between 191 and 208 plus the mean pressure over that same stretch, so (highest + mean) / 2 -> 72.1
